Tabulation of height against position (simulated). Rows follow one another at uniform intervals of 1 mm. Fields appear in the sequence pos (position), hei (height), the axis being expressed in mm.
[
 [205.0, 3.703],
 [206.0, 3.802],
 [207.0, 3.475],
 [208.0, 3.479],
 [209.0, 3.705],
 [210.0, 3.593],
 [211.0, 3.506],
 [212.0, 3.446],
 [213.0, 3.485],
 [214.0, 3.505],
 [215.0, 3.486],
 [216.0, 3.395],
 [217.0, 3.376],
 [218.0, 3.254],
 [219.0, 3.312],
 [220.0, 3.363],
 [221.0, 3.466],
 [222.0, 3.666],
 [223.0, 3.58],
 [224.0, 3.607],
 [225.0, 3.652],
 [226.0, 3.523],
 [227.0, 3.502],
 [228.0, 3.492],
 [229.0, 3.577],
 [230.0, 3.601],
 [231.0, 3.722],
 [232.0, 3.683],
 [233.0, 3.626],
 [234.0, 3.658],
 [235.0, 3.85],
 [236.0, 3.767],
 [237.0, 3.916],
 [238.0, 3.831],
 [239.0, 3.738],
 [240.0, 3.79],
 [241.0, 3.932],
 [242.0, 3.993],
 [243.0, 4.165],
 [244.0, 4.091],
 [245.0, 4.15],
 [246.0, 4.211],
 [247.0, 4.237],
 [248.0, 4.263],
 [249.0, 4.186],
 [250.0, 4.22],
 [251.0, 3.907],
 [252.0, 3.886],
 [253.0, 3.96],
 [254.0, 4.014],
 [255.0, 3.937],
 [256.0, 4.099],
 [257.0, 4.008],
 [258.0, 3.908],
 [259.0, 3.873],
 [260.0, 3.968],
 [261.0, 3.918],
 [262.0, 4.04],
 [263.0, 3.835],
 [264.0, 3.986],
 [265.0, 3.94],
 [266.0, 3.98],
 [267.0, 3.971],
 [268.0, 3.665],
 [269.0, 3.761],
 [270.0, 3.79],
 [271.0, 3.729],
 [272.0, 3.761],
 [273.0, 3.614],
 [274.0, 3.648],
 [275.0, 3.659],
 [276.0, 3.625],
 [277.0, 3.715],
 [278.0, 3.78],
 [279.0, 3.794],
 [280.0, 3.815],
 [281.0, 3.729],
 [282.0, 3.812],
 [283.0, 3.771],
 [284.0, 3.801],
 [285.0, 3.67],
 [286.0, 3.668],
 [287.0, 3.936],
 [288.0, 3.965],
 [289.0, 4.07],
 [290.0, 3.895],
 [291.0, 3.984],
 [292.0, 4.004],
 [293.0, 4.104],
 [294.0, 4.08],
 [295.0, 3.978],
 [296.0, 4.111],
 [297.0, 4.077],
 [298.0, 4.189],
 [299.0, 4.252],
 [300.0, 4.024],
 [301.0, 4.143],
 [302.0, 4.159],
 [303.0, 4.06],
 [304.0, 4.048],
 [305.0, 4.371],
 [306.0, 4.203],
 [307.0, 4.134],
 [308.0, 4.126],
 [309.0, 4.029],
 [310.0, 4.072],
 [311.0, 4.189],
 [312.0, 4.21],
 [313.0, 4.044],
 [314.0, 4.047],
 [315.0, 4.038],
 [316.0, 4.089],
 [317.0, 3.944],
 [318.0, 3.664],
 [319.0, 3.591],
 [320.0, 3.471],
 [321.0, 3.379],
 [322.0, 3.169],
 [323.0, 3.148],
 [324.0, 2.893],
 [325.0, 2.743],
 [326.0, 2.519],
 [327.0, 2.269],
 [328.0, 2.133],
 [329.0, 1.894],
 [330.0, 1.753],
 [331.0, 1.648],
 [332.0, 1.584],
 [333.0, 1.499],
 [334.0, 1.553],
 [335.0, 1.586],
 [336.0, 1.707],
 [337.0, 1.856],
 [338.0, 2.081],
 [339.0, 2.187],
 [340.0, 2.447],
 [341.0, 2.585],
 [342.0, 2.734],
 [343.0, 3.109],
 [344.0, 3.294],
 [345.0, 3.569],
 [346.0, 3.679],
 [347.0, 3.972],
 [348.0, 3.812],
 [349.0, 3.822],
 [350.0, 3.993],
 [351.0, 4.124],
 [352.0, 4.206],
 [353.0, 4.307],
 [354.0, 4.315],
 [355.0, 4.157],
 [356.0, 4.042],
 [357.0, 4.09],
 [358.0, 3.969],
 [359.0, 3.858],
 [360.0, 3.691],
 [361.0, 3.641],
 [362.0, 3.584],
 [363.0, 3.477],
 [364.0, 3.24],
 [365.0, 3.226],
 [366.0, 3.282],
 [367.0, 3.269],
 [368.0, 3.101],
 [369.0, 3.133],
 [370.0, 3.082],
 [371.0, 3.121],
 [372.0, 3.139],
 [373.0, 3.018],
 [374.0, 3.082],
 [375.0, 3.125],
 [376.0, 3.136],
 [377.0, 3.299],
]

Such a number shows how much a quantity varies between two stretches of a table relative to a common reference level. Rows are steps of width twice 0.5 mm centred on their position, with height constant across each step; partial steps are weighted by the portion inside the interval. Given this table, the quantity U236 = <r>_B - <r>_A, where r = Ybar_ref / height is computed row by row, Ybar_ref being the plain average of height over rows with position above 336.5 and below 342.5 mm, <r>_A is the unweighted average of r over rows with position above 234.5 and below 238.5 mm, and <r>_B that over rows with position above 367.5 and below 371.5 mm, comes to 0.14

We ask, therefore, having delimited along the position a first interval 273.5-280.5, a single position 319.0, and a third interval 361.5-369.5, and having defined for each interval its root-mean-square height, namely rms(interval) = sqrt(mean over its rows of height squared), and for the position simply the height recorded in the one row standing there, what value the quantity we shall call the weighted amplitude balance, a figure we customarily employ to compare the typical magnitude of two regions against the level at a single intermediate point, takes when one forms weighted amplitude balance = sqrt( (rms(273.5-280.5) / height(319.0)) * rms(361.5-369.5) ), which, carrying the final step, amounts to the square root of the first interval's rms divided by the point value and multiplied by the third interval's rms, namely 1.85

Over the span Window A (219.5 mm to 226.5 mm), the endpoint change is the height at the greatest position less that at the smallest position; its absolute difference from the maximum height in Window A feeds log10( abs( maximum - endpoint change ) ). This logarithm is 0.54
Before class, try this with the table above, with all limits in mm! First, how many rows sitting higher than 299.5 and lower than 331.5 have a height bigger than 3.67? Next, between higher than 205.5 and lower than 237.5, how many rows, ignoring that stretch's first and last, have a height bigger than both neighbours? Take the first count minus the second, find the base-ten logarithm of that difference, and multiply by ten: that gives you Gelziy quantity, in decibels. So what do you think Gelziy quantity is 10.8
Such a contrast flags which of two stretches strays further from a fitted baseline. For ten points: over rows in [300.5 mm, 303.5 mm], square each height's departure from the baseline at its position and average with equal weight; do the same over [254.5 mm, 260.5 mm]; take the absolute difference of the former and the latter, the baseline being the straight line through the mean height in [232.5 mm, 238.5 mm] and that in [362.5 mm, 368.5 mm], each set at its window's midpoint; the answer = 0.29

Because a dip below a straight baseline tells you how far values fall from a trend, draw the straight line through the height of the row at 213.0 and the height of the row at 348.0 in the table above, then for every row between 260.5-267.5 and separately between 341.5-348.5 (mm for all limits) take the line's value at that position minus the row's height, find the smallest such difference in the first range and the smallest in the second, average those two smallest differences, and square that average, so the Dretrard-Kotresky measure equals 0.09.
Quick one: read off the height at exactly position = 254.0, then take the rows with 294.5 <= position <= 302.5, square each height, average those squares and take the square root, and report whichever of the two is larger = 4.12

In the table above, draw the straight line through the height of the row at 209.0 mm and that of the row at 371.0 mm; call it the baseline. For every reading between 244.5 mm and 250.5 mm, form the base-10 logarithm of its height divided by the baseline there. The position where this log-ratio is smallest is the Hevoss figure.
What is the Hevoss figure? 245.0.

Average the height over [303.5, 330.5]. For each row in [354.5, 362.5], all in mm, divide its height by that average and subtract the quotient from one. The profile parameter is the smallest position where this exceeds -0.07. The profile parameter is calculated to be 360.0 mm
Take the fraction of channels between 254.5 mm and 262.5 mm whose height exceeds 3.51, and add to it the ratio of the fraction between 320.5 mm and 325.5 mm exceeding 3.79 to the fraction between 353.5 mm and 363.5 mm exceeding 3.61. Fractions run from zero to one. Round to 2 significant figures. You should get 1.0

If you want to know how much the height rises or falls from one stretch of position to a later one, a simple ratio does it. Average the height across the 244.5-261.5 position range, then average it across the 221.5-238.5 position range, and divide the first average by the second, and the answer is 1.10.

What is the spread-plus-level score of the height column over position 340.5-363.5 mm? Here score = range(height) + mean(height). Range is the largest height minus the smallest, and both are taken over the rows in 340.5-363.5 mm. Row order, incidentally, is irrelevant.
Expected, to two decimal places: 5.47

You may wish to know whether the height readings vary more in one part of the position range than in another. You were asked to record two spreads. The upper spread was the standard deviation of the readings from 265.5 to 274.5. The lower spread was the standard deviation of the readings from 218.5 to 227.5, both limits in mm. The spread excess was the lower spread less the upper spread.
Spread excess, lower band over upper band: -0.01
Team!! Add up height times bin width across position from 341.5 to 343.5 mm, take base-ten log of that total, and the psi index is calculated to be 0.77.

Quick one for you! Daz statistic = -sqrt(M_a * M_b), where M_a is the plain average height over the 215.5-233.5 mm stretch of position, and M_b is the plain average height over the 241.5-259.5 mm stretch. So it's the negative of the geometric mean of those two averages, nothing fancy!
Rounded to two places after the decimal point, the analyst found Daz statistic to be -3.78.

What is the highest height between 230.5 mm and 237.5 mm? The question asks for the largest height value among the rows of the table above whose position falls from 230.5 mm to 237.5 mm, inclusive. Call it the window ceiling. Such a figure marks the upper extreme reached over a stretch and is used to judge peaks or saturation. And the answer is 3.916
